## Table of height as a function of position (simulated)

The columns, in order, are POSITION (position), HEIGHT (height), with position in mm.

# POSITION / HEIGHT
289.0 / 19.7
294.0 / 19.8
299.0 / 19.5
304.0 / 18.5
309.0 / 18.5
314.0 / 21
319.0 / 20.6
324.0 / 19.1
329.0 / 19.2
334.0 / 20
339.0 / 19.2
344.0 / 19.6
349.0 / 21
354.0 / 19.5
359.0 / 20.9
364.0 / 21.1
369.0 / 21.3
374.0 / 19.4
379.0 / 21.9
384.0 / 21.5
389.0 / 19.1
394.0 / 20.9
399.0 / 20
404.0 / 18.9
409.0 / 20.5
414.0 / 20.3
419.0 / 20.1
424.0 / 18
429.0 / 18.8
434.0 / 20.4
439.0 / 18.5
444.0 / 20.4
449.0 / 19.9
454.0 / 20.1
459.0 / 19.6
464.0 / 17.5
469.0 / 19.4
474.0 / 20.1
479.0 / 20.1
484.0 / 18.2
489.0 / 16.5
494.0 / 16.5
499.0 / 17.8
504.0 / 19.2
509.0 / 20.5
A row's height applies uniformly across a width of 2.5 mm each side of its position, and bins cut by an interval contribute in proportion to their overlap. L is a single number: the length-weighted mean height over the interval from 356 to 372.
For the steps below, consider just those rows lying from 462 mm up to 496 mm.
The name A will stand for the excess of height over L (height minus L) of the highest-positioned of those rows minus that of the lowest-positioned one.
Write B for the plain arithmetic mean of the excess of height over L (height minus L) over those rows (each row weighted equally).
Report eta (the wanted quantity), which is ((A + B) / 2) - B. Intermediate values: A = -1.0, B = -2.67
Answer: 0.8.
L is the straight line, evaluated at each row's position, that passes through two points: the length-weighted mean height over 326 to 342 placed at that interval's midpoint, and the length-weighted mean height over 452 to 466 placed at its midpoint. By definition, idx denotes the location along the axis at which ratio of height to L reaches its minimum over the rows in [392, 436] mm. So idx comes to 424.0 mm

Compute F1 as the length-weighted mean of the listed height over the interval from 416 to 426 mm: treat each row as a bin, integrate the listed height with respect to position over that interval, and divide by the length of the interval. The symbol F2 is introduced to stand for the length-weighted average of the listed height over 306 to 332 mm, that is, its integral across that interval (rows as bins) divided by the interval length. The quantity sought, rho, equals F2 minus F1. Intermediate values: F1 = 19.2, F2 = 19.7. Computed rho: 0.5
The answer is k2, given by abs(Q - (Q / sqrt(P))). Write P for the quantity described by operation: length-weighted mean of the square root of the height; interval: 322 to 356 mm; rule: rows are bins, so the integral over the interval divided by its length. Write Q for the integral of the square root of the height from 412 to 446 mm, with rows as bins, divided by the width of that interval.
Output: 2.32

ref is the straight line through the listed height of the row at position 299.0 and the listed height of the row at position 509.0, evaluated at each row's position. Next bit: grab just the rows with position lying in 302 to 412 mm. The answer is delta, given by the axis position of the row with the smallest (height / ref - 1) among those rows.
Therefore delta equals 404.0 mm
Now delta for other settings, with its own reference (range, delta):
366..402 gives 389.0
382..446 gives 424.0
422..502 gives 494.0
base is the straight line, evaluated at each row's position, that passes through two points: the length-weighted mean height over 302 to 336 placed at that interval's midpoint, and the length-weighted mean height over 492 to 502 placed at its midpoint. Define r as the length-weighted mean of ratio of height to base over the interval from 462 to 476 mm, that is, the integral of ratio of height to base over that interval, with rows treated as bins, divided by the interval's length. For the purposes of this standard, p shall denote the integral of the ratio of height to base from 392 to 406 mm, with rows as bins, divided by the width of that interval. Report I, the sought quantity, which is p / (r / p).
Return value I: 1.07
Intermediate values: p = 1.08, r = 1.08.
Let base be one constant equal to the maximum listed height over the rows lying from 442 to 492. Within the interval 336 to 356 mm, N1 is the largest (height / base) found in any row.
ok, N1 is 1.03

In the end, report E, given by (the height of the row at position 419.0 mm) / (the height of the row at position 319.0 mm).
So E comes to 0.98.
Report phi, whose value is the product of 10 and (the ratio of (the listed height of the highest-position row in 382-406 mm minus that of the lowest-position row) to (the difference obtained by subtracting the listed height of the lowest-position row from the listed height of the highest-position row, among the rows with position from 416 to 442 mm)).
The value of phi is 16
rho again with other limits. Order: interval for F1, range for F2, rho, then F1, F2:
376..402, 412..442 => -1.3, 20.6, 19.4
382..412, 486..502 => -3.1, 20.1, 17.0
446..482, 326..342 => -0.1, 19.5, 19.5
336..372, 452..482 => -0.9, 20.4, 19.4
